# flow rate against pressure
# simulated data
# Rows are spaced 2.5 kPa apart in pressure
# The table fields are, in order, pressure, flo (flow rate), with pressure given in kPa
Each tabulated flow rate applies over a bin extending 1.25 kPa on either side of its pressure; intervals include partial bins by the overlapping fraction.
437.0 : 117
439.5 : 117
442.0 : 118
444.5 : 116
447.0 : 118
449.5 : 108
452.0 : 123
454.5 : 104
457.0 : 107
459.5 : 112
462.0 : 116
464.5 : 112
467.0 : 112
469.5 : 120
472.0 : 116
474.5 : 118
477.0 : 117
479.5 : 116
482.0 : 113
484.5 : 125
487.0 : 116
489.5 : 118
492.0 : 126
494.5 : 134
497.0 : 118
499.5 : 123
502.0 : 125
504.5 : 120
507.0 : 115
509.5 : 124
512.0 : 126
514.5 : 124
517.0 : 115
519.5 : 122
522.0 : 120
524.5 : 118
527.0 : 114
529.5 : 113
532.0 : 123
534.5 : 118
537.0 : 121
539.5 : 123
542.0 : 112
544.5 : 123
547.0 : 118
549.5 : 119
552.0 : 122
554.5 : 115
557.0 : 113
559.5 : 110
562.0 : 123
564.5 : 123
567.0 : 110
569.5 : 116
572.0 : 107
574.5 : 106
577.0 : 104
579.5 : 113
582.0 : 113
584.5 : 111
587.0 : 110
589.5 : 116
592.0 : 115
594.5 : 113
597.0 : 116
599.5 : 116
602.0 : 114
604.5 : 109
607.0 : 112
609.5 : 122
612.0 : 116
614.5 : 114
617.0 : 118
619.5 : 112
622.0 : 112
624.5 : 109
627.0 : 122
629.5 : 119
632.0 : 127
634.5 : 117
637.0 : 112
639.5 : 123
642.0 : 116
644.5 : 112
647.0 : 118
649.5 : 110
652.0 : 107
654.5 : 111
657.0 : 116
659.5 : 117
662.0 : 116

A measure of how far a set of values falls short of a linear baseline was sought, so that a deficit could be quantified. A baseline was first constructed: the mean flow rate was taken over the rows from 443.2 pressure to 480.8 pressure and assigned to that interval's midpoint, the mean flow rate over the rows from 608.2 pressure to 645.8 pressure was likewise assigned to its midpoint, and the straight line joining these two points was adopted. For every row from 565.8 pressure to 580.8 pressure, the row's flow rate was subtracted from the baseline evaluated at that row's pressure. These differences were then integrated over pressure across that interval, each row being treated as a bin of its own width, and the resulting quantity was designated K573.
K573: 99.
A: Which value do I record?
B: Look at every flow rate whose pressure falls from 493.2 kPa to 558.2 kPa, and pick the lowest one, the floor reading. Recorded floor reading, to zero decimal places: 112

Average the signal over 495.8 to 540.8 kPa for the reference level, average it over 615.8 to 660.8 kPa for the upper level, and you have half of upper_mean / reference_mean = 0.481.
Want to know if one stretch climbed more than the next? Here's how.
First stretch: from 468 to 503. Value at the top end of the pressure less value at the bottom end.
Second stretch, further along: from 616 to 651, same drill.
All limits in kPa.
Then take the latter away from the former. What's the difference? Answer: 13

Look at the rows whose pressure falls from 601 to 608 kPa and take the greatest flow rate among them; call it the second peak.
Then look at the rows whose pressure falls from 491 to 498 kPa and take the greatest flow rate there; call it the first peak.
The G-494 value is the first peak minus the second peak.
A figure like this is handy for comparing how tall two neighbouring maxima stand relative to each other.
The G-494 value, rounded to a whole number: 20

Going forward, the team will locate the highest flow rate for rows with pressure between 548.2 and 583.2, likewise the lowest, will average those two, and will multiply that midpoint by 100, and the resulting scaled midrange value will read 11350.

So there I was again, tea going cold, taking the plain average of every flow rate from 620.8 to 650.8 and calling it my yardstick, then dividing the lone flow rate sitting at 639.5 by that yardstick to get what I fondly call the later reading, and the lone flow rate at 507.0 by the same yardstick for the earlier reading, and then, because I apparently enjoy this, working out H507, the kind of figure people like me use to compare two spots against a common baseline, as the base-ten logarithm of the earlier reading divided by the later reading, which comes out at -0.03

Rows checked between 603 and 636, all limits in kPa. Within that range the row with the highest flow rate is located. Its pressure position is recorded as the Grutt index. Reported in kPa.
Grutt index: 632.0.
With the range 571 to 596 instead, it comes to 589.5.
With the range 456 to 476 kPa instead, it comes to 469.5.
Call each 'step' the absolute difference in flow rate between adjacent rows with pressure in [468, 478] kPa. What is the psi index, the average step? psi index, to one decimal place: 2.3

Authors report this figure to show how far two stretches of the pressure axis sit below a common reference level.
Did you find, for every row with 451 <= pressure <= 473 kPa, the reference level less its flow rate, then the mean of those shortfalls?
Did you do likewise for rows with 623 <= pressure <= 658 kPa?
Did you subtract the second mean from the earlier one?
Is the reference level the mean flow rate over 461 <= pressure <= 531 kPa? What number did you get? 2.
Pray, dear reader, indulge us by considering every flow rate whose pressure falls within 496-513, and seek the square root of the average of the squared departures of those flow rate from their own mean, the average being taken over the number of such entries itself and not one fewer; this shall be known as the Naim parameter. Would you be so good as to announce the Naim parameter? 3.7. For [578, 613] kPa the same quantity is 3.1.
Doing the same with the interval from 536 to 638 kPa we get 5.3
